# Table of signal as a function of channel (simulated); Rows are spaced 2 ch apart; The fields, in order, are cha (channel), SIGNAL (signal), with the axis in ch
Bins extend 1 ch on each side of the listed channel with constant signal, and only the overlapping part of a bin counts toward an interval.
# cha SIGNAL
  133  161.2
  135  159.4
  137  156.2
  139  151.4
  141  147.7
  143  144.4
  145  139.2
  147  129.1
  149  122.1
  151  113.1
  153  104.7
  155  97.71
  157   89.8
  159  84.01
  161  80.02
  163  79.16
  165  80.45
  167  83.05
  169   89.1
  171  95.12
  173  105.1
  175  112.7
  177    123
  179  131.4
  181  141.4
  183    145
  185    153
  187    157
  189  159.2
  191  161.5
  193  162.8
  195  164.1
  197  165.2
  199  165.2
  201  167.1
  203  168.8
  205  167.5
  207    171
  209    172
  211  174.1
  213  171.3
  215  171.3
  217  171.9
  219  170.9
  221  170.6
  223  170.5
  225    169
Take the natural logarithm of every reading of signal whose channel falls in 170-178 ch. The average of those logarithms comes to 4.7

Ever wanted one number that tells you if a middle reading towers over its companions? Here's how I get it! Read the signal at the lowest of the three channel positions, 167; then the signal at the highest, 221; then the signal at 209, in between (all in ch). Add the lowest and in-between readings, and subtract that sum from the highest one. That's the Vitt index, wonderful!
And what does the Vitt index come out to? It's -84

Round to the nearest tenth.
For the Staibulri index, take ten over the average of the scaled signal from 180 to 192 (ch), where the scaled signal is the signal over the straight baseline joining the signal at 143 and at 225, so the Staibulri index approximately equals 10.3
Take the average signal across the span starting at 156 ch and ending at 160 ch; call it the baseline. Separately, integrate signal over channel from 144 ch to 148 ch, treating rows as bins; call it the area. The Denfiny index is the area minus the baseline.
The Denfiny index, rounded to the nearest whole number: 450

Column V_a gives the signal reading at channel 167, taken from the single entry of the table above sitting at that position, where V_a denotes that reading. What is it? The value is 83.05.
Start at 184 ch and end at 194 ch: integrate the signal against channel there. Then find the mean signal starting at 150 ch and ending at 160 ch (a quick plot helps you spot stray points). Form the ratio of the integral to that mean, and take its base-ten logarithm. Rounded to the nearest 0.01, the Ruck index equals 1.21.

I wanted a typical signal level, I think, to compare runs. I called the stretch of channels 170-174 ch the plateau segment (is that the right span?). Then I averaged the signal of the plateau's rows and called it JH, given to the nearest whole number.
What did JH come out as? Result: 100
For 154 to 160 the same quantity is 91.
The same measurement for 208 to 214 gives 172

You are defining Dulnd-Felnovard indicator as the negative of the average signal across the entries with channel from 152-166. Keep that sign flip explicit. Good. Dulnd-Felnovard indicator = -88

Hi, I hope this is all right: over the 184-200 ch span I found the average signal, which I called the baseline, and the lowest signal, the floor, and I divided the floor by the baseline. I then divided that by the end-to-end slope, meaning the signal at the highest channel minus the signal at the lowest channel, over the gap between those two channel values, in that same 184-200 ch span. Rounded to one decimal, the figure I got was 1.1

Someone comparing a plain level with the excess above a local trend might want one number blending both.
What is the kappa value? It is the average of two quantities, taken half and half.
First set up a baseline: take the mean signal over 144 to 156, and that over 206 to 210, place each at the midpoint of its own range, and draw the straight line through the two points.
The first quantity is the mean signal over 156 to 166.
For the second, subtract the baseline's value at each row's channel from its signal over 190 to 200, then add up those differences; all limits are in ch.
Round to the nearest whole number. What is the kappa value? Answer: 52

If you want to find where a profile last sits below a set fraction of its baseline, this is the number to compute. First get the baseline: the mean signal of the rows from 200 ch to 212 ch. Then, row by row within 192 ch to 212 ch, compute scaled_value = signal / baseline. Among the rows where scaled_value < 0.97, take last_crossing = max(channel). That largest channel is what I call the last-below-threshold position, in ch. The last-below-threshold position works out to 195 ch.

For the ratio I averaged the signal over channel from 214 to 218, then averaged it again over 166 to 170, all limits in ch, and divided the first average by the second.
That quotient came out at 2.0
